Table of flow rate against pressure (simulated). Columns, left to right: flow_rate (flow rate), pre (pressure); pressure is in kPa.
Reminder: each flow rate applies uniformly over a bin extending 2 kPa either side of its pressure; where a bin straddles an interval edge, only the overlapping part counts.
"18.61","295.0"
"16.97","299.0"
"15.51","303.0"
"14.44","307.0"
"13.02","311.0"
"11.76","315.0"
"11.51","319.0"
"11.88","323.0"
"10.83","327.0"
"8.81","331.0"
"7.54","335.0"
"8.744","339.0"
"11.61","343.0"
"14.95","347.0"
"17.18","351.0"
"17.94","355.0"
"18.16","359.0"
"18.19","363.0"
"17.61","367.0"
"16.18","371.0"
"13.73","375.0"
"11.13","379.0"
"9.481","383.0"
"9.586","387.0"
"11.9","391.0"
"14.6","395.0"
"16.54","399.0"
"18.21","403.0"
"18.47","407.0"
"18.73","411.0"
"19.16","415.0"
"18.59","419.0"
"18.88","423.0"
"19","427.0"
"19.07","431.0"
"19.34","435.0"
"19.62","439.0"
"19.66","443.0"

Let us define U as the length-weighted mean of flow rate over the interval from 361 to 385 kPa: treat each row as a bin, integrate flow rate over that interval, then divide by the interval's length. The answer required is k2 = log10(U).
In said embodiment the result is 1.16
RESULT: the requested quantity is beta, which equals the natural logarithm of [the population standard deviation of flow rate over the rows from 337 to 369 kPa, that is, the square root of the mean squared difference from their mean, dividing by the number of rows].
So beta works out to 1.2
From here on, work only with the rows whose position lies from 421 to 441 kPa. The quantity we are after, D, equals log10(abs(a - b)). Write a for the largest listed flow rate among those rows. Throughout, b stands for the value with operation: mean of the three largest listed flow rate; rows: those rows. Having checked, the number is -0.6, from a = 19.62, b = 19.3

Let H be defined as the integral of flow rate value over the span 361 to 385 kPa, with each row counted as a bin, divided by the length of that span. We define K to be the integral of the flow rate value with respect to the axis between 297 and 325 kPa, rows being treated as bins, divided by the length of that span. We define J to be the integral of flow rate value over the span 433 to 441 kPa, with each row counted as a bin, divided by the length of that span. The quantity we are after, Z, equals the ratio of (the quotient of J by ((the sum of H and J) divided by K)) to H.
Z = 0.54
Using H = 14.4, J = 19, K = 14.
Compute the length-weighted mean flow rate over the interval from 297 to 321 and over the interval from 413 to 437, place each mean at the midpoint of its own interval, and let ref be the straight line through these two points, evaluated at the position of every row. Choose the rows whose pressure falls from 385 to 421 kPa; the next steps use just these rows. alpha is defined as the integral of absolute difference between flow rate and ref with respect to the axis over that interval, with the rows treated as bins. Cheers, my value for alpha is 77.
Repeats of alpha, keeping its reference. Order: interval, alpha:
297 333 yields 99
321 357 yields 137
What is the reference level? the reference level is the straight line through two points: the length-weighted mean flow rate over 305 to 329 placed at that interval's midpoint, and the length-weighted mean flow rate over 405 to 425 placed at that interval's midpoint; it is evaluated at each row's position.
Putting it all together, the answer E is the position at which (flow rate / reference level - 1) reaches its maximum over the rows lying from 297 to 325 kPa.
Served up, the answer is 299.0 kPa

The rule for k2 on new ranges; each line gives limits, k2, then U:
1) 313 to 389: 1.11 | 13.0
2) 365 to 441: 1.21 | 16.3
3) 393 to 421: 1.25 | 17.8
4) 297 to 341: 1.08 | 11.9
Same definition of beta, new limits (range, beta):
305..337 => 0.7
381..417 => 1.3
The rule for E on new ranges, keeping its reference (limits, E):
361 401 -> 363.0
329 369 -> 355.0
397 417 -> 415.0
